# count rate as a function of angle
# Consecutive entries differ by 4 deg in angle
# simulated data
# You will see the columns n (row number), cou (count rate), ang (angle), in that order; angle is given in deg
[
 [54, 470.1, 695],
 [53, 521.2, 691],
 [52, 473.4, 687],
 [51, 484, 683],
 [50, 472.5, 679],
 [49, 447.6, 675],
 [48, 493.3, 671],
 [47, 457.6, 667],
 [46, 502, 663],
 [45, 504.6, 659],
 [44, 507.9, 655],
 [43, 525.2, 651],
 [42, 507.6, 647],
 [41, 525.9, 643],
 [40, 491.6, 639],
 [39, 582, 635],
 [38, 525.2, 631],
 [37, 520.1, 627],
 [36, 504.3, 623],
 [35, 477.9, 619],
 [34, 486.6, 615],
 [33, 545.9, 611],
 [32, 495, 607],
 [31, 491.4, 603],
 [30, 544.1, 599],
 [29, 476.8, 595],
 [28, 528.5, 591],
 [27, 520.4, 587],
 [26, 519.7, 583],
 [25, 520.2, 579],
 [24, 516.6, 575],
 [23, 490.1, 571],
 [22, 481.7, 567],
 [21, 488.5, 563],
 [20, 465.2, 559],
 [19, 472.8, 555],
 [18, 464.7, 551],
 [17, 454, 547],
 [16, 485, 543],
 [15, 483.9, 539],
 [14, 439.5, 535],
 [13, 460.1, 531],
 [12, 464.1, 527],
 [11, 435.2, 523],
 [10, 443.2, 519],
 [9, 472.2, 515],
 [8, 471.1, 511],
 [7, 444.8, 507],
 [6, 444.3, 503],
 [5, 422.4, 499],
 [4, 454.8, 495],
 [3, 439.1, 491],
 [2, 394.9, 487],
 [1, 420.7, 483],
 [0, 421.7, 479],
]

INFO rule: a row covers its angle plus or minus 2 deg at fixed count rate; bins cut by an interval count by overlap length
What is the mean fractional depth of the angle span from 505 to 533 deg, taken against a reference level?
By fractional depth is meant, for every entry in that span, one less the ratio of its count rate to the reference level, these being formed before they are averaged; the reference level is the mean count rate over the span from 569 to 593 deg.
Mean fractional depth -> 0.12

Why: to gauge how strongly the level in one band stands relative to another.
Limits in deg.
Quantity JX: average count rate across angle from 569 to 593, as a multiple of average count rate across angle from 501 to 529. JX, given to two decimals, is 1.14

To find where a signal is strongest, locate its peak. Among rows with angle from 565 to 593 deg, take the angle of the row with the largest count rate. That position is 591 deg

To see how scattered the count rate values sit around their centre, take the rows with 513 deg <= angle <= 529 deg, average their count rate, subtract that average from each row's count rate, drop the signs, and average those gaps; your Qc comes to 14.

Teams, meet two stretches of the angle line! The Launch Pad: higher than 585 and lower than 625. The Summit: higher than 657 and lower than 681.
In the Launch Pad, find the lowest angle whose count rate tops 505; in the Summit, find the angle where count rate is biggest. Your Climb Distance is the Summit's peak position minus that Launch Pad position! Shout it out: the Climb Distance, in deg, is 72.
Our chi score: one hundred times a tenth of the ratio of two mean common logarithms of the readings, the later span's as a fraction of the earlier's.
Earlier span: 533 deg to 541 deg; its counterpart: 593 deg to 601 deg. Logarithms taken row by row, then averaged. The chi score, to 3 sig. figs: 10.2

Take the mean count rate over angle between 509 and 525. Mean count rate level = 455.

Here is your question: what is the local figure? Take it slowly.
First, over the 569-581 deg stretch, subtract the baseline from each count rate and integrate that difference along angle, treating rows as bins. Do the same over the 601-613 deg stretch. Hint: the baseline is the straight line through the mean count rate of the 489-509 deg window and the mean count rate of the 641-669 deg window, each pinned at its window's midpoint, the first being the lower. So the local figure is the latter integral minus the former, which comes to -134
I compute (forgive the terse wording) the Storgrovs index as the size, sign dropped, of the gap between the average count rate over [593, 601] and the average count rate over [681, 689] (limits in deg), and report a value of 32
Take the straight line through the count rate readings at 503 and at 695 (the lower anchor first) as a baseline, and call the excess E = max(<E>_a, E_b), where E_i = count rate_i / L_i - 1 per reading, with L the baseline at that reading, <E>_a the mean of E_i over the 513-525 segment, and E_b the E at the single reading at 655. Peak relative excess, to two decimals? 0.09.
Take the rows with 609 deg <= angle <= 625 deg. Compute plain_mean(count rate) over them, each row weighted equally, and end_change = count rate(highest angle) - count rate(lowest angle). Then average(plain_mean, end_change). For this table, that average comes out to 231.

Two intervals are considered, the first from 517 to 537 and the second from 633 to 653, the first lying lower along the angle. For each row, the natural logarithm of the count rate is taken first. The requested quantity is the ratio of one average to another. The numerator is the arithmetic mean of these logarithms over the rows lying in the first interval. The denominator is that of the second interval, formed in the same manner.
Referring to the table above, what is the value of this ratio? 0.975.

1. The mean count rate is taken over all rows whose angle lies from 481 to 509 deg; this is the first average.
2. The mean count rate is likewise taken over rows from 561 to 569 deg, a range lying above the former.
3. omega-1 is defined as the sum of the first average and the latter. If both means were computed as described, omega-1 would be 917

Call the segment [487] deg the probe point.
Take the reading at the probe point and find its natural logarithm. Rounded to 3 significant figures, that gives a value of 5.98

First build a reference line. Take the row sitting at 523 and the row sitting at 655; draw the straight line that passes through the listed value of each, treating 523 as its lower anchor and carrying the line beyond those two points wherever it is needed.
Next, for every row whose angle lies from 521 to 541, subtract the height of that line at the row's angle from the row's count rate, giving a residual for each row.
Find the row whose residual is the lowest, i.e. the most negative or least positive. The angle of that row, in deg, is 535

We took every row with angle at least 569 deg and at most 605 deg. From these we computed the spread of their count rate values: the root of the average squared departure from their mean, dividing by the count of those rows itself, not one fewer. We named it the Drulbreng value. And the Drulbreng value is 20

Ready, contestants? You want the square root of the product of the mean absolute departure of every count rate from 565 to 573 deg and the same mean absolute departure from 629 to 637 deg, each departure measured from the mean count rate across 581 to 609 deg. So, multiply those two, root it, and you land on 33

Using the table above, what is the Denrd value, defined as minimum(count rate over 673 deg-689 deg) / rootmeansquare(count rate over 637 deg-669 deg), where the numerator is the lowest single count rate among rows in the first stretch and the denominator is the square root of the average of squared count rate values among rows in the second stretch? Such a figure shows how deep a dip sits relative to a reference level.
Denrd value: 0.89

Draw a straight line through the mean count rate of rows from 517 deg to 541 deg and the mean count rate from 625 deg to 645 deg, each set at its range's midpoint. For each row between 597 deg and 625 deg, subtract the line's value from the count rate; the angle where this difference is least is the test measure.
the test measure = 619 deg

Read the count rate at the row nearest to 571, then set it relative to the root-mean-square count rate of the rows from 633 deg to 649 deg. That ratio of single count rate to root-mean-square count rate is 0.93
